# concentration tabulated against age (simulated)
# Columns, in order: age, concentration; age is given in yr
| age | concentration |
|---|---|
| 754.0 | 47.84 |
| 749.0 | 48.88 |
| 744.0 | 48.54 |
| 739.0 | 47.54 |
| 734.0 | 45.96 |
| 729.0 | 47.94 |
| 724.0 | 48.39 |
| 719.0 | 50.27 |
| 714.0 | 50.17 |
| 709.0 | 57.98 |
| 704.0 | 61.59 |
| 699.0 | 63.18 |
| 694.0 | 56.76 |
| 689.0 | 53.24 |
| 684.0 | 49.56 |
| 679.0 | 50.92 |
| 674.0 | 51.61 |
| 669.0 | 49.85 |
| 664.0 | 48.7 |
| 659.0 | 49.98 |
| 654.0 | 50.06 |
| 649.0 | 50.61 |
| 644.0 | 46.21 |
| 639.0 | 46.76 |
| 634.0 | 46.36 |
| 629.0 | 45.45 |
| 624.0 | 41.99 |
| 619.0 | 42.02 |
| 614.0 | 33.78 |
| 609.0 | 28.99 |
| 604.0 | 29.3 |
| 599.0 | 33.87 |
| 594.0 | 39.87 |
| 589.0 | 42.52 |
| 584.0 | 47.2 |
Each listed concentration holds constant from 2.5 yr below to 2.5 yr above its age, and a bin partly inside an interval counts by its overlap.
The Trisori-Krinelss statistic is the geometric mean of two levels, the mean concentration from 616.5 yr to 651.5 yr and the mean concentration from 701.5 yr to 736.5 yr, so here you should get 48.6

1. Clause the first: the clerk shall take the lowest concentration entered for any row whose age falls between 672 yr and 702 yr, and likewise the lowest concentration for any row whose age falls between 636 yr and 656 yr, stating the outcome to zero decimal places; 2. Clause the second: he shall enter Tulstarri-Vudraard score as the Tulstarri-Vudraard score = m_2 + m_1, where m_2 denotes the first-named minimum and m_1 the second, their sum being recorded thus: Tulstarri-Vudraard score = 96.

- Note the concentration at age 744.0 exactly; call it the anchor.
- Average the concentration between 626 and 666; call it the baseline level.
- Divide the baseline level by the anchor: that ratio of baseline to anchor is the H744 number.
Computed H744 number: 0.99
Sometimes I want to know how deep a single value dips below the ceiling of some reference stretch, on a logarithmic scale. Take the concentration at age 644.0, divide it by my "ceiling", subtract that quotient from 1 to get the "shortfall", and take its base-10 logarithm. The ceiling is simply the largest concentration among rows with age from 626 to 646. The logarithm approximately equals -1.9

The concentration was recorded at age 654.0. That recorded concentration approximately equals 50.06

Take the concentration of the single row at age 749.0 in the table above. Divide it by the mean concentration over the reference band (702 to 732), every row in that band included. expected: 0.93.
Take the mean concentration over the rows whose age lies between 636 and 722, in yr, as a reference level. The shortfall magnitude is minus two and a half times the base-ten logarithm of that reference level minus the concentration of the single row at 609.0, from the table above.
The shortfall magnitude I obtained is -3.4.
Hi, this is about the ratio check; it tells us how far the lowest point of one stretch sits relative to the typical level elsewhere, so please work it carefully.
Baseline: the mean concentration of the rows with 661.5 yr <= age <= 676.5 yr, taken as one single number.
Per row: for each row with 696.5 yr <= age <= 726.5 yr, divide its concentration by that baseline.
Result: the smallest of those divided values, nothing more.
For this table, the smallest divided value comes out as 0.97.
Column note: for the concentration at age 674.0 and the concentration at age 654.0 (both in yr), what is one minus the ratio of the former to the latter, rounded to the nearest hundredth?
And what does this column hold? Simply -0.03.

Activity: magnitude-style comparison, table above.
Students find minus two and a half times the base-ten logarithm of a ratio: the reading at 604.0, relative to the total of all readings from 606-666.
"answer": 3.15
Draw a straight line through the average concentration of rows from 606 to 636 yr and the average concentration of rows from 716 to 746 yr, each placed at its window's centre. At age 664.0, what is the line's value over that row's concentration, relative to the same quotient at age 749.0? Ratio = 0.87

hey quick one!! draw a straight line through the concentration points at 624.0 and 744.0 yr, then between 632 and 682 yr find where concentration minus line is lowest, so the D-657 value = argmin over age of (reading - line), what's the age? 644.0 yr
